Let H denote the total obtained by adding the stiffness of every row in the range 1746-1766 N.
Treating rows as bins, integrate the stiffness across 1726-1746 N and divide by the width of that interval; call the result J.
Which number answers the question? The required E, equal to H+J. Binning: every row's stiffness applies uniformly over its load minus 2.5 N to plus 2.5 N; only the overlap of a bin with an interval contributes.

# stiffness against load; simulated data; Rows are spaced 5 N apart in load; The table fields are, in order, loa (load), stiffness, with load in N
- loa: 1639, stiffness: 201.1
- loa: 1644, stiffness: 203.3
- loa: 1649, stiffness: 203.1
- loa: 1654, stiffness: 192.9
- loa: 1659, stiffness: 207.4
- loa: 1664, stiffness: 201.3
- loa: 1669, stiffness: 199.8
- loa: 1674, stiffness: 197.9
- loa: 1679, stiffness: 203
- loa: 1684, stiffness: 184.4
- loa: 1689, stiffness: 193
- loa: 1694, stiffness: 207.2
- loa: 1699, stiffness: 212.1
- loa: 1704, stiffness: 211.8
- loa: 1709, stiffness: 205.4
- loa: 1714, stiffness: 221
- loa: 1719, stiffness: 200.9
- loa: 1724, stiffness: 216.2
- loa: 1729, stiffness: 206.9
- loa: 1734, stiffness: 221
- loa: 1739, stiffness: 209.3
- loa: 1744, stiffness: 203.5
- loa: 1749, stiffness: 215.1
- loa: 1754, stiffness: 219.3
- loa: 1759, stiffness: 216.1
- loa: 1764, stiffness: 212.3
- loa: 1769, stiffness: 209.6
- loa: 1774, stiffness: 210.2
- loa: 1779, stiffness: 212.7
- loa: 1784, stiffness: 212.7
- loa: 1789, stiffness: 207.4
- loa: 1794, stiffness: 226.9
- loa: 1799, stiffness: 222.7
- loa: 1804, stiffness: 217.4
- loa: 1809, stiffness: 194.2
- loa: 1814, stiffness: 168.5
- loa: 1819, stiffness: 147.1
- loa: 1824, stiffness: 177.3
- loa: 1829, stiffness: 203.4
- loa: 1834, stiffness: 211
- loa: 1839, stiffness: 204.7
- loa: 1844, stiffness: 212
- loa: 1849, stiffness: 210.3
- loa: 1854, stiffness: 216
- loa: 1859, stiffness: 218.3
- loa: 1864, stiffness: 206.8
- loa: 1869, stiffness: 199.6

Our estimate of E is 1073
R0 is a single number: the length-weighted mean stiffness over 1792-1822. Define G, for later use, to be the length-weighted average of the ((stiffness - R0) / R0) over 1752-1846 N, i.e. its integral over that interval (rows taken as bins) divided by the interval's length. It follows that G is 0.05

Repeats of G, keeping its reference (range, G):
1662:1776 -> 0.06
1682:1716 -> 0.05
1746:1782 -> 0.09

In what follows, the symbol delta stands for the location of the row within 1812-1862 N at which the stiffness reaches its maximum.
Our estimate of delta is 1859 N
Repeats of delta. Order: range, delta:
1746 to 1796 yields 1794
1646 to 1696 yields 1659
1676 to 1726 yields 1714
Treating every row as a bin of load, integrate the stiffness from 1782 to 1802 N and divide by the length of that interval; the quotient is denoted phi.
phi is 218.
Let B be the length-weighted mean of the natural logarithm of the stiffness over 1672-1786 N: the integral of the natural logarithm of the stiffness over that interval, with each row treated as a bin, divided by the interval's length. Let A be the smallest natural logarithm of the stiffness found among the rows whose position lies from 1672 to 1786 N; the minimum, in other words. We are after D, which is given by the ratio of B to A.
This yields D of 1.02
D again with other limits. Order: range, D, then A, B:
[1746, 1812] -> 1.02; 5.27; 5.36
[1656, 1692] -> 1.01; 5.22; 5.29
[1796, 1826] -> 1.05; 4.99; 5.23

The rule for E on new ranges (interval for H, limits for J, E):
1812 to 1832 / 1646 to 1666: 898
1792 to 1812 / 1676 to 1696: 1058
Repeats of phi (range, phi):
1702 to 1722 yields 210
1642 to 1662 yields 202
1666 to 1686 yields 197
